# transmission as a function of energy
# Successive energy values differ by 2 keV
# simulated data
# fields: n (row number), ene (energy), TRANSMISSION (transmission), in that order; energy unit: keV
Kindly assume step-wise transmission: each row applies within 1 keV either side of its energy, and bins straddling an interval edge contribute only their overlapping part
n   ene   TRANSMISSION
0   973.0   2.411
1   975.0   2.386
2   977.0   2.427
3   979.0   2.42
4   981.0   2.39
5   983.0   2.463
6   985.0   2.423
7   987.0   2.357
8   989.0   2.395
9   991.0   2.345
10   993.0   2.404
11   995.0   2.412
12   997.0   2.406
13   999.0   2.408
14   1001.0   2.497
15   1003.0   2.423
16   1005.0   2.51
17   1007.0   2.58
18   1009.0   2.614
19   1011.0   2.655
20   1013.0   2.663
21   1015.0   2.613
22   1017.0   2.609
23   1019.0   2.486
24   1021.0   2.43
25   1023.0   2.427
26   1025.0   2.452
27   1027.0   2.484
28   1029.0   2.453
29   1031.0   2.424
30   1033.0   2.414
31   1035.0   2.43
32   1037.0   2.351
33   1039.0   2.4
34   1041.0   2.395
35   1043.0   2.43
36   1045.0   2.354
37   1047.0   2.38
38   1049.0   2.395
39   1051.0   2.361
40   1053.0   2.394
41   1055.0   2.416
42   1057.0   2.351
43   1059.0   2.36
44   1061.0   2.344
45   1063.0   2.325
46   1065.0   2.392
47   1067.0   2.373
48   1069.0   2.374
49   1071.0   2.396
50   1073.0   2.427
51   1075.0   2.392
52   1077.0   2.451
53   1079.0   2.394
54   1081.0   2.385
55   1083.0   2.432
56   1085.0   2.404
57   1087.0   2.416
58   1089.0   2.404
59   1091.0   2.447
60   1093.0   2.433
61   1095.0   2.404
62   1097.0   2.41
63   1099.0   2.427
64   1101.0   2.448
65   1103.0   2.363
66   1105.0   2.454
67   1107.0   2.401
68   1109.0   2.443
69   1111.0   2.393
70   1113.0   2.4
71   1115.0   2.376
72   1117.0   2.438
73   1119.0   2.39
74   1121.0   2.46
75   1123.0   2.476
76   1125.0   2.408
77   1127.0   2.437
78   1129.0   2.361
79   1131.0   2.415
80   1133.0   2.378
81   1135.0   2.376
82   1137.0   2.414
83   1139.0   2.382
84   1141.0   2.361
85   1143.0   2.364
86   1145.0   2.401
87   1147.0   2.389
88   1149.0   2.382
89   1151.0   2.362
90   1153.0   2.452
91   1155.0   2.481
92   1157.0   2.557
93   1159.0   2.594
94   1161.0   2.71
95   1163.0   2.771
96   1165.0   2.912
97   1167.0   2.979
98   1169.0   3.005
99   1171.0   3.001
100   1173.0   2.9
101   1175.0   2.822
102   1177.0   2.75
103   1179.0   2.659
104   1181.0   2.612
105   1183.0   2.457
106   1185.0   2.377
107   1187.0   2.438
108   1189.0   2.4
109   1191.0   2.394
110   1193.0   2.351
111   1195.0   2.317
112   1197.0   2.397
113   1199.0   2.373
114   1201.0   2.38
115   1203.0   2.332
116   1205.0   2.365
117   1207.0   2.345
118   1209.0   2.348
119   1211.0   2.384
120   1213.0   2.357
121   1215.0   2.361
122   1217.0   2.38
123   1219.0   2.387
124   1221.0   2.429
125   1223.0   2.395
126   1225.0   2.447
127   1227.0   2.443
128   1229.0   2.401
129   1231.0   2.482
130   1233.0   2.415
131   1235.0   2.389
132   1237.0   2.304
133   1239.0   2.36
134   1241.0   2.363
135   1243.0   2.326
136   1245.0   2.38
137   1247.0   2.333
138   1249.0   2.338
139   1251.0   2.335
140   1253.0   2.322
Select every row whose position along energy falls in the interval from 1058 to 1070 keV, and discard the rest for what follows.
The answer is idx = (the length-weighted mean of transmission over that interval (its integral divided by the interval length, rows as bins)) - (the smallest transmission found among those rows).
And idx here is 0.036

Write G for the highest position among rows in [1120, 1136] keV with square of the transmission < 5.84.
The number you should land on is 1135.0 keV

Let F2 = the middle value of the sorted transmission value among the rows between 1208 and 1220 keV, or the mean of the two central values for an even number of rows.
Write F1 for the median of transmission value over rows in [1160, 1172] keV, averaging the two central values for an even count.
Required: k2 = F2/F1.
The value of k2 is 0.80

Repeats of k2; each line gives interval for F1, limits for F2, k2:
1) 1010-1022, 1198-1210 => 0.90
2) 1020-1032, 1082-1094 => 0.99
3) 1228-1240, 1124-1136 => 1.00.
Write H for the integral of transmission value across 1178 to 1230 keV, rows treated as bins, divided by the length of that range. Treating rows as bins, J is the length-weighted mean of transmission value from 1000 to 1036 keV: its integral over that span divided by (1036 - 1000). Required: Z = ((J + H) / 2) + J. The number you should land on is 4.97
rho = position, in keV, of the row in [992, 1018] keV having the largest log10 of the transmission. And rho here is 1013.0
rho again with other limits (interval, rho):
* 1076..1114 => 1105.0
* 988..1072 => 1013.0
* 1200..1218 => 1211.0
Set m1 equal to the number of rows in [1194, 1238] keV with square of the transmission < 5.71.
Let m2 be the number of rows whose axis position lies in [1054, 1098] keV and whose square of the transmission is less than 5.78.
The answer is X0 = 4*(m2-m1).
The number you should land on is 0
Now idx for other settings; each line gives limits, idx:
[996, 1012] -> 0.106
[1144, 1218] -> 0.210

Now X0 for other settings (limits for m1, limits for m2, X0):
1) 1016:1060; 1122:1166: 16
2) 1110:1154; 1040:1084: 28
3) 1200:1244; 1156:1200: -32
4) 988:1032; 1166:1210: 44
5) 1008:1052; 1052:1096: 44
